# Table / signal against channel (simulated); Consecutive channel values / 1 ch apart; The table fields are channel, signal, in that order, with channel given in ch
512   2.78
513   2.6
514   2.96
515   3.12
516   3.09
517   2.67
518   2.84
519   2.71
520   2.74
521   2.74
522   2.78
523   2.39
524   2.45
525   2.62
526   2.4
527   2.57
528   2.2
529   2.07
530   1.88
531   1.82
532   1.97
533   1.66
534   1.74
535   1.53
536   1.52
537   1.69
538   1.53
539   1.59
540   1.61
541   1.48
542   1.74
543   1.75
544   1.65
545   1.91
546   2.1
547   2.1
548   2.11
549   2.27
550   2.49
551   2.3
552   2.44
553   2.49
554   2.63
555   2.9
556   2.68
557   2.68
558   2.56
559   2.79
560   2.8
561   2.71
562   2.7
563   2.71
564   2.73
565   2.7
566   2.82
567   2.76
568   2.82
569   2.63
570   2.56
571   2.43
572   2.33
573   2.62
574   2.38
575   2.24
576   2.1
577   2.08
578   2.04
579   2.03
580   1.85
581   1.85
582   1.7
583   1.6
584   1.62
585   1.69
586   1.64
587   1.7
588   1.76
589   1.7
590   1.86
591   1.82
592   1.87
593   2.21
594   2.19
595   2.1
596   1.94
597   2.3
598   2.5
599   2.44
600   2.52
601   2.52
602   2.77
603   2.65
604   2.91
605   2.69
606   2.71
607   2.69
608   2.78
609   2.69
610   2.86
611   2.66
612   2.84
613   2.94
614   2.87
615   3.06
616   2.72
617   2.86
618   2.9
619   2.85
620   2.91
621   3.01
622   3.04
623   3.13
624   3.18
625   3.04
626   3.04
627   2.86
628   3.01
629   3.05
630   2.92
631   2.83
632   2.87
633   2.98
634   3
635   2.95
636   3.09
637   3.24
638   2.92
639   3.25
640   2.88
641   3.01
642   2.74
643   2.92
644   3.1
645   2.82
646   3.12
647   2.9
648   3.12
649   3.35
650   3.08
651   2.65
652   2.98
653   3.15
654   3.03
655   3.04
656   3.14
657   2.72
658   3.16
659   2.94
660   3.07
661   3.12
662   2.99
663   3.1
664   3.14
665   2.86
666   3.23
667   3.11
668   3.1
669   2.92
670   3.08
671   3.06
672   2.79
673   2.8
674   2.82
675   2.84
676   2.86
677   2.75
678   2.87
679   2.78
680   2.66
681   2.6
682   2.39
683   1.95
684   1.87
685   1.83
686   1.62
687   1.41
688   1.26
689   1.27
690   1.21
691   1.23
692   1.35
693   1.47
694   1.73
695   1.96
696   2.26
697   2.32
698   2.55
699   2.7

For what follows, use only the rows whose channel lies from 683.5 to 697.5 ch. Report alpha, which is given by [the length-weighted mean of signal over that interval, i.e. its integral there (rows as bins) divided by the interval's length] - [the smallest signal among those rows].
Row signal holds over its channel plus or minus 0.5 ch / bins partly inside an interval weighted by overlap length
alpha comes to 0.42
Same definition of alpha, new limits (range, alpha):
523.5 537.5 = 0.49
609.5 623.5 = 0.24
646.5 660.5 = 0.37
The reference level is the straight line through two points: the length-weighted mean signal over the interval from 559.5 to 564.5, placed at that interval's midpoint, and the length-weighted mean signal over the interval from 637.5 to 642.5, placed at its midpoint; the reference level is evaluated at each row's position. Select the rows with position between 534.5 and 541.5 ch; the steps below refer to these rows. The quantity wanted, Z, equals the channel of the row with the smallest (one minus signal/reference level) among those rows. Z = 537 ch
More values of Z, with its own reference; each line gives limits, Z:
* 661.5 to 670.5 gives 666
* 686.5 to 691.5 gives 687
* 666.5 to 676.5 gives 667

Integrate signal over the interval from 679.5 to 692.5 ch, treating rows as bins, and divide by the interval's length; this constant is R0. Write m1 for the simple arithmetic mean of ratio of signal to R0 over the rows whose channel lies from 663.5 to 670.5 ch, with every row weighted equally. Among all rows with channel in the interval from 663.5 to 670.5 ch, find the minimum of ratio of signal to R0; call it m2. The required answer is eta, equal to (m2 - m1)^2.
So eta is 0.014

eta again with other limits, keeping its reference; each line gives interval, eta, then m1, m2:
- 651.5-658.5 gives 0.032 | 1.74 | 1.56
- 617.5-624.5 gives 0.008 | 1.72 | 1.64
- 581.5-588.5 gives 0.002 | 0.96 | 0.92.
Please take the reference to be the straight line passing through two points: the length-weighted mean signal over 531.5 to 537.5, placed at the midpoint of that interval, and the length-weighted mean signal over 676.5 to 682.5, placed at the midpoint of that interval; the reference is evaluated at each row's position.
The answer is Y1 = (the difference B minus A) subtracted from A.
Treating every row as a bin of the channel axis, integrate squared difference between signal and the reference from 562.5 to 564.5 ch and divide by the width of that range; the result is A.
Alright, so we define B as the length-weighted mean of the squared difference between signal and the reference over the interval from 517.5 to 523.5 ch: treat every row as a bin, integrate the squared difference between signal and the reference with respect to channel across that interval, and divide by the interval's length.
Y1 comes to 0.14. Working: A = 0.7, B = 1.26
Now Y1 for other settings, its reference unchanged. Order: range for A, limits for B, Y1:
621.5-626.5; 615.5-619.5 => 0.91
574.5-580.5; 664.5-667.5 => -0.21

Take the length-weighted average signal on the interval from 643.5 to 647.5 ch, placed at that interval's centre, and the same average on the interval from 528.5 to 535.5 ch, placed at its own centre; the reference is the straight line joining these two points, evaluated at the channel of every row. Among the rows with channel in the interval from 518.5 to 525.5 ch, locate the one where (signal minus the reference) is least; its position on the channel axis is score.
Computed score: 523 ch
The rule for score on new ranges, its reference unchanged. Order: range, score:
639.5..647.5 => 642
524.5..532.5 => 531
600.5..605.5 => 601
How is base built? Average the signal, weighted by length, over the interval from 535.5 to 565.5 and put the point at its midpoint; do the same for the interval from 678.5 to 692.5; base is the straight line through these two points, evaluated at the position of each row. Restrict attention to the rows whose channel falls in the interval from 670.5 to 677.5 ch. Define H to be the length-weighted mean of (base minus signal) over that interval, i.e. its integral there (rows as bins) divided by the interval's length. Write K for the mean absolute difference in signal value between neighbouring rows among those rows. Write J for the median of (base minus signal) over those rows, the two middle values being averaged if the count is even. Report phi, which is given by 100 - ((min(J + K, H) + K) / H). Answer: 99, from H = -0.99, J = -1.0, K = 0.075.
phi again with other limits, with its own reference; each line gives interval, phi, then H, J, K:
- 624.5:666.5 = 99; -1.07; -1.1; 0.189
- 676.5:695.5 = 101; -0.09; 0.0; 0.142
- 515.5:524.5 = 99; -0.37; -0.4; 0.155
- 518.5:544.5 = 98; 0.27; 0.5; 0.140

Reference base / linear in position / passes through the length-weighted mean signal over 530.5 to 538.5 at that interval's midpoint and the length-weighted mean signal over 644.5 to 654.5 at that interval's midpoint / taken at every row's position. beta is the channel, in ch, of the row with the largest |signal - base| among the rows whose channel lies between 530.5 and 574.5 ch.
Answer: 555 ch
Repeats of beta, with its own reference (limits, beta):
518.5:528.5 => 522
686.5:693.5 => 690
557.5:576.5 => 559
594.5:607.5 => 596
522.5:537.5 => 525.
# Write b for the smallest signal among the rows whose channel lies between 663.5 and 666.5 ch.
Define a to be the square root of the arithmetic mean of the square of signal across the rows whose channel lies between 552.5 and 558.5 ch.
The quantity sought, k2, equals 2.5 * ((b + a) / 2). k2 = 6.9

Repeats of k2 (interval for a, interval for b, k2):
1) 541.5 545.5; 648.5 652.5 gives 5.5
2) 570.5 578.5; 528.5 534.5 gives 4.9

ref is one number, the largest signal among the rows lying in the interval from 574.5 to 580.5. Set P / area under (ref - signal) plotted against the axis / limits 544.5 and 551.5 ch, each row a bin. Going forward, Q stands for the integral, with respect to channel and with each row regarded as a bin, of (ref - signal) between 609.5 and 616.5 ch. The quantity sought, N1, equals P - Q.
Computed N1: 5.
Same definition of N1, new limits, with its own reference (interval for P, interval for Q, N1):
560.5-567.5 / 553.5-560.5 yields 0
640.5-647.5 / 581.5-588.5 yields -9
